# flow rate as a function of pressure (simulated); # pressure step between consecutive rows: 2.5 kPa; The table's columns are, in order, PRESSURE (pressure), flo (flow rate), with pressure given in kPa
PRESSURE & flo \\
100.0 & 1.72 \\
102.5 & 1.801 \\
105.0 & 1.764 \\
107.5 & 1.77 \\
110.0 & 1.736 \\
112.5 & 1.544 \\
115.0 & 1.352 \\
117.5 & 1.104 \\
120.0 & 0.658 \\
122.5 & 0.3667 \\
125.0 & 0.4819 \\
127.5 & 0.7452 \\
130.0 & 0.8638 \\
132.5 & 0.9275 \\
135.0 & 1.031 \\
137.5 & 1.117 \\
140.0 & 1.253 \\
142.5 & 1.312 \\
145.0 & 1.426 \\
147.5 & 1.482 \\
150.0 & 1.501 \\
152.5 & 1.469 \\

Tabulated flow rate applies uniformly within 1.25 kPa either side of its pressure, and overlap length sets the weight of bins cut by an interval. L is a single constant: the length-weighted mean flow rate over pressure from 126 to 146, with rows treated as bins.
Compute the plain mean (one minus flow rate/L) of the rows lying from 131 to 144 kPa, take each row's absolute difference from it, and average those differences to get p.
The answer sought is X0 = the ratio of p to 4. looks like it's 0.029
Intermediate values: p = 0.12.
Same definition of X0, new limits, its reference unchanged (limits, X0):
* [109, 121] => 0.074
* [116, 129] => 0.047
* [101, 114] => 0.017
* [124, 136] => 0.037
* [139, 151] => 0.021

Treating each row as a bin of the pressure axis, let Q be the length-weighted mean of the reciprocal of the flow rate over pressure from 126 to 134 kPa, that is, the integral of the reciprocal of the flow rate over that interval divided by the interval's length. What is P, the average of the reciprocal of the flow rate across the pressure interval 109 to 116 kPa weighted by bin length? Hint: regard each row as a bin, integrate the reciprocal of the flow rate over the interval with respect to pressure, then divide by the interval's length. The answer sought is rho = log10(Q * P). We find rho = -0.10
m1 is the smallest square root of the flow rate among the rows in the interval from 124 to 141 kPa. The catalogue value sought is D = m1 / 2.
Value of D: 0.35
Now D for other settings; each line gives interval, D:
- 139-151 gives 0.56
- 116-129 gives 0.30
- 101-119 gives 0.53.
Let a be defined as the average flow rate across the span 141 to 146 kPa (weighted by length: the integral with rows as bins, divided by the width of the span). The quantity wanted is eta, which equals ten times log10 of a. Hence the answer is 1.3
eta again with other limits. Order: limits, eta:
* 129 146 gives 0.5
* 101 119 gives 2.0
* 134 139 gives 0.4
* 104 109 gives 2.5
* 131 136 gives -0.1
